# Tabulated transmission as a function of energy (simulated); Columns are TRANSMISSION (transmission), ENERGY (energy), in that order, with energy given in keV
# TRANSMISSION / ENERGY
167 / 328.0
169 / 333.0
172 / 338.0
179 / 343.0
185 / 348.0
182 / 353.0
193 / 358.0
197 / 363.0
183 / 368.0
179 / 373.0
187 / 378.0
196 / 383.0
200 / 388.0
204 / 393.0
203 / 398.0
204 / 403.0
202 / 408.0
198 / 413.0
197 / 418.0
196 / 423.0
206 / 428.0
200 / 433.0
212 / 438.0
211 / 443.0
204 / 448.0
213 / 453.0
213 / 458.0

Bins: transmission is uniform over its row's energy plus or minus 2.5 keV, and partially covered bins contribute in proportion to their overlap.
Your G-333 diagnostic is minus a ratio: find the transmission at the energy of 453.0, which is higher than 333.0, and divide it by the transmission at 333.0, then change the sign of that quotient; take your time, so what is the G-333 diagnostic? -1.26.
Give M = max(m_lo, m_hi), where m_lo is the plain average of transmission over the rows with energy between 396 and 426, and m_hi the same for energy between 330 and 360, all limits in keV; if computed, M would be 200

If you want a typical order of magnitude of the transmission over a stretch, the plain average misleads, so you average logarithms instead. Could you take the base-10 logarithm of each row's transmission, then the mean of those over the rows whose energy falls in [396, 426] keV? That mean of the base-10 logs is 2.30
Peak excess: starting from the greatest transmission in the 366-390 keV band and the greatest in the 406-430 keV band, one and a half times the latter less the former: 109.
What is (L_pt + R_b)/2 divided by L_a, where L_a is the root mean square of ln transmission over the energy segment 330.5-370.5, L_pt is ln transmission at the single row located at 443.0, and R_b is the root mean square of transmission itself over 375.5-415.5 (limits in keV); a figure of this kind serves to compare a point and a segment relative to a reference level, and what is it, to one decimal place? 19.7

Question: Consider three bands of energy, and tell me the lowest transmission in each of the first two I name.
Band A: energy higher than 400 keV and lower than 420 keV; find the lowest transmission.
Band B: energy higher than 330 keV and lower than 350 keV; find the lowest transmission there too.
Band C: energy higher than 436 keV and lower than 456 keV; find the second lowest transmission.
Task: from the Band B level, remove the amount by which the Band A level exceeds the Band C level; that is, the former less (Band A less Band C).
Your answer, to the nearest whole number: 183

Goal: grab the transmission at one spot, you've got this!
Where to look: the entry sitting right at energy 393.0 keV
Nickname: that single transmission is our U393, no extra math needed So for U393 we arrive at 204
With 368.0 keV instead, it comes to 183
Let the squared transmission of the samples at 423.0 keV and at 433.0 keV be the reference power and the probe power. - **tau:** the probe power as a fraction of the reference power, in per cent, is 104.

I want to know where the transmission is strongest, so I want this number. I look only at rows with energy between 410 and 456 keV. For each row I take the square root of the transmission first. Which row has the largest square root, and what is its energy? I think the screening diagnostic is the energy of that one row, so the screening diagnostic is 453.0 keV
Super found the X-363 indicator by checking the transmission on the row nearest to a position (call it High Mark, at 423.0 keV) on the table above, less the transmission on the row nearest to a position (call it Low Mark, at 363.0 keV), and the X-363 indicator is -1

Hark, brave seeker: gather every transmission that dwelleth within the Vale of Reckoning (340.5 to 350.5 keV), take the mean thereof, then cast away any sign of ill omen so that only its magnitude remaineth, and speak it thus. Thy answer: 182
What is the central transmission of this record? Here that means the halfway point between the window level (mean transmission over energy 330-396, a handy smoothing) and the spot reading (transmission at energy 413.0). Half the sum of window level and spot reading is 192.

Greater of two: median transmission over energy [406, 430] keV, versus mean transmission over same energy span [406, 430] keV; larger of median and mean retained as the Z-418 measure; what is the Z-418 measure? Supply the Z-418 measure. 200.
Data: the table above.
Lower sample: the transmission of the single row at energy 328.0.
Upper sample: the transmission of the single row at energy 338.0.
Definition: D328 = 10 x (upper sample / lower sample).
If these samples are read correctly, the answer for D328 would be 10.3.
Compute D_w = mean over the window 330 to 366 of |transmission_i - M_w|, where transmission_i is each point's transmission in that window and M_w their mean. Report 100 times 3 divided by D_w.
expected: 38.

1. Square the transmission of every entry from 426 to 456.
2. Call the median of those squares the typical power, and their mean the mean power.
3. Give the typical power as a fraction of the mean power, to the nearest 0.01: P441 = 1.01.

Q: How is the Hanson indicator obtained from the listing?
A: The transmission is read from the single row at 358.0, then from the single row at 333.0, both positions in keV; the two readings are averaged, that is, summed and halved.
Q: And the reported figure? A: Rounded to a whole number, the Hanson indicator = 181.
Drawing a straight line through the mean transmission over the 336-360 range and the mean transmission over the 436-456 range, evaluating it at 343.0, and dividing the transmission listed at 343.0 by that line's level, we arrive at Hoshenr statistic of 0.99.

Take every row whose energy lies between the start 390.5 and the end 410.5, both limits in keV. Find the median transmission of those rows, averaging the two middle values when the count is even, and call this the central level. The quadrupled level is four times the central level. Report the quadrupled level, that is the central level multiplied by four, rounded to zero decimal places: 814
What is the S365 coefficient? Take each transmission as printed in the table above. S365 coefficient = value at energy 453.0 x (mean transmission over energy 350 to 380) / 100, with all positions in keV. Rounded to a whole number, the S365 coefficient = 398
